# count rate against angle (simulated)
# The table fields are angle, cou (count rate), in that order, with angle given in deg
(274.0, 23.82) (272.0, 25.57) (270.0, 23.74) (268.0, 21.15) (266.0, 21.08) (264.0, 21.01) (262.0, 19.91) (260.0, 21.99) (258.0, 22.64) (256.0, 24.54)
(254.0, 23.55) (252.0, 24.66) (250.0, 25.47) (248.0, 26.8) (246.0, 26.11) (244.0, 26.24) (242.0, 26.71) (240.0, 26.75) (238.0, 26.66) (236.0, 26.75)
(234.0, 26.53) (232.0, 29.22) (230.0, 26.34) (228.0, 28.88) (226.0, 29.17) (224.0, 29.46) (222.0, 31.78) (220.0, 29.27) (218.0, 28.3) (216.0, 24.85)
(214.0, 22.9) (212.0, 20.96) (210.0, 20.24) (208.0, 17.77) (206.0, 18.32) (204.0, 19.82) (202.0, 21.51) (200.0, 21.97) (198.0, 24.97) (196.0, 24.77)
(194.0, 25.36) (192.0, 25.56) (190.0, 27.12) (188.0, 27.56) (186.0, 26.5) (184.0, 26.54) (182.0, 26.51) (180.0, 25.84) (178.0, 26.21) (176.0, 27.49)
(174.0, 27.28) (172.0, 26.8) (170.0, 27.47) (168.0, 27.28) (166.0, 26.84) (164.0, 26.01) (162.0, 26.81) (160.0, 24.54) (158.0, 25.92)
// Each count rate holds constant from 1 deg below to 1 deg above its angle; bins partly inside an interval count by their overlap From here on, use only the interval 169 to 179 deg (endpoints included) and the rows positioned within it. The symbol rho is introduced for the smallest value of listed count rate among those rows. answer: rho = 26.21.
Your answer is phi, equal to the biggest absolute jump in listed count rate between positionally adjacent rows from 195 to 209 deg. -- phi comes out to 3.0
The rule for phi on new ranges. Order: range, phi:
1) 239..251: 1.3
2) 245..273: 2.6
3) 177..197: 1.6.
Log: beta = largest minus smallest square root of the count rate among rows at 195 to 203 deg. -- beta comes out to 0.36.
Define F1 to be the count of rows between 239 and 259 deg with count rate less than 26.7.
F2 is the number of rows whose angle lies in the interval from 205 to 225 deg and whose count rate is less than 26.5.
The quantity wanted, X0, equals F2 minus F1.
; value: -1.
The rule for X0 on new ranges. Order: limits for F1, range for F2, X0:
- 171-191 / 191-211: 5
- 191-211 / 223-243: -9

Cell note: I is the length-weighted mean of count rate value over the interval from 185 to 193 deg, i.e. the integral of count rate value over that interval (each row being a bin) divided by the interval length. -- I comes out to 27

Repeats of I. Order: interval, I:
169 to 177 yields 27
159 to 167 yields 26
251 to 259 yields 24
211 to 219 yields 24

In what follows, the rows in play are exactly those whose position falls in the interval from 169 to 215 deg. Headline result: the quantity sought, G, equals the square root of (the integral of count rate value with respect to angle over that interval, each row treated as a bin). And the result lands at 33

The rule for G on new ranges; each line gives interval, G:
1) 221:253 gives 30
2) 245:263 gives 21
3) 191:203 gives 17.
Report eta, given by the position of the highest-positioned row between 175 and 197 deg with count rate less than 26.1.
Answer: 196.0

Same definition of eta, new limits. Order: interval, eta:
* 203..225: 216.0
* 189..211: 210.0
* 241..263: 262.0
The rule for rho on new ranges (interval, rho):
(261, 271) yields 19.91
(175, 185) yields 25.84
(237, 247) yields 26.11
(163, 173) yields 26.01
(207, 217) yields 17.77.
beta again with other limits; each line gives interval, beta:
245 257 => 0.32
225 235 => 0.27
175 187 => 0.16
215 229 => 0.65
